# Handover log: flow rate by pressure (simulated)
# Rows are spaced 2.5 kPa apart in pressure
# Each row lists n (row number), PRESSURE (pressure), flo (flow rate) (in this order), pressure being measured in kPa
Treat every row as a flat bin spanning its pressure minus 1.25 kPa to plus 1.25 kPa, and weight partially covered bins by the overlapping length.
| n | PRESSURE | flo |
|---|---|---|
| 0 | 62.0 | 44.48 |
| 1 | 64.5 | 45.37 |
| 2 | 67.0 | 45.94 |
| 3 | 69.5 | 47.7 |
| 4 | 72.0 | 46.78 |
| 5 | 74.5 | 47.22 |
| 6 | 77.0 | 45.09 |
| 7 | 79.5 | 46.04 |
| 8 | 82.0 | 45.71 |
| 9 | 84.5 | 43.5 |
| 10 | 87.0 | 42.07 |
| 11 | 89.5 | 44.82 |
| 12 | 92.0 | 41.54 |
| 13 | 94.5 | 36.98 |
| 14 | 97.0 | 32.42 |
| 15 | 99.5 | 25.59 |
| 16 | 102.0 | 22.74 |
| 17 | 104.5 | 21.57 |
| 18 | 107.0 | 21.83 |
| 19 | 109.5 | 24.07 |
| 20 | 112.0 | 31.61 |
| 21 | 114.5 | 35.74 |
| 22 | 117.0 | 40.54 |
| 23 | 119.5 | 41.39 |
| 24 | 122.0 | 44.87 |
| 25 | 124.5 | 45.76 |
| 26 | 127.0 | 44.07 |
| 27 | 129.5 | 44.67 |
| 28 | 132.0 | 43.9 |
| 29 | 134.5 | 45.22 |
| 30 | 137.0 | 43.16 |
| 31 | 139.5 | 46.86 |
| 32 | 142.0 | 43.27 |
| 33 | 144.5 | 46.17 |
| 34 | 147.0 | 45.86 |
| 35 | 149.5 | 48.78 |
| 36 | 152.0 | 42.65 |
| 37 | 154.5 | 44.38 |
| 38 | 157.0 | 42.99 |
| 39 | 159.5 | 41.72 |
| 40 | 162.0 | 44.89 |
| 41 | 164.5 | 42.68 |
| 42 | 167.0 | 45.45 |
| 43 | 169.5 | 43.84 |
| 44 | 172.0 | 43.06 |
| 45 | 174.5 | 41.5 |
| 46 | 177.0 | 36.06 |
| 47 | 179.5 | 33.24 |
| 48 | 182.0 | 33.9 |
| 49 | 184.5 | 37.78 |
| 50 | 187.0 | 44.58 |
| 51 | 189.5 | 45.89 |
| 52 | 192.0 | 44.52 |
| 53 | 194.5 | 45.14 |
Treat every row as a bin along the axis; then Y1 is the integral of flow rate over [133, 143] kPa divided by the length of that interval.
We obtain 44.6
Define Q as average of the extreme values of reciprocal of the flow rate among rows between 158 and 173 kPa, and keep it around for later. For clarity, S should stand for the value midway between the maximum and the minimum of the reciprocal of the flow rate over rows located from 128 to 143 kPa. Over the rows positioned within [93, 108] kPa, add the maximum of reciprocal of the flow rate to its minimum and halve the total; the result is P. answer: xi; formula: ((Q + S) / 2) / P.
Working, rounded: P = 0.037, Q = 0.0230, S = 0.0223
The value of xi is 0.62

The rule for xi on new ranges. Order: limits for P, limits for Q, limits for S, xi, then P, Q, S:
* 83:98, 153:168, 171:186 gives 0.93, 0.027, 0.0230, 0.0267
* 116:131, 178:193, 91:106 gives 1.31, 0.023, 0.0259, 0.0352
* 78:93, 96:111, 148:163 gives 1.33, 0.023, 0.0386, 0.0222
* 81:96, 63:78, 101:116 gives 1.20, 0.024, 0.0216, 0.0372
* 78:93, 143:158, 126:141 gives 0.97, 0.023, 0.0220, 0.0223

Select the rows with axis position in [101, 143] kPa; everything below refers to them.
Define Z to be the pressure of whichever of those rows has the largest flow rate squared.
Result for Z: 139.5 kPa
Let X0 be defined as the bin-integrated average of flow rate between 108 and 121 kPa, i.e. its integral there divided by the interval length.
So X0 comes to 35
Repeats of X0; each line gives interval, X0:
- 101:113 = 24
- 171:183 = 38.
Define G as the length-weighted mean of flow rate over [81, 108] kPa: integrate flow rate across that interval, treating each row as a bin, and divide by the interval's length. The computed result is 34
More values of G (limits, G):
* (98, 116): 26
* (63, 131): 39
